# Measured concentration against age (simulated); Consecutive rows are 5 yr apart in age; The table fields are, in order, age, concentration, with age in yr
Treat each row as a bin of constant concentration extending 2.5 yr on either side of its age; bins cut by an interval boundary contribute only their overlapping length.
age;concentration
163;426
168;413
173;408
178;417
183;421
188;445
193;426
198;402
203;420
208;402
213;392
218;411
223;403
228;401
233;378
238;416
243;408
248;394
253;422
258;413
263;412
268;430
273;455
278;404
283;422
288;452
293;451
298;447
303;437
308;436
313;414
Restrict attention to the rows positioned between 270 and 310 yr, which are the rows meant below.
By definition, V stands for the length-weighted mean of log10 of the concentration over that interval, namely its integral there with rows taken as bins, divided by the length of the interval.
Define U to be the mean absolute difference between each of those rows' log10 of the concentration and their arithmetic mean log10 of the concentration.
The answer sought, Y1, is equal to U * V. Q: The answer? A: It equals 0.035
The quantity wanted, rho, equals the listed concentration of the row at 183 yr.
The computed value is 421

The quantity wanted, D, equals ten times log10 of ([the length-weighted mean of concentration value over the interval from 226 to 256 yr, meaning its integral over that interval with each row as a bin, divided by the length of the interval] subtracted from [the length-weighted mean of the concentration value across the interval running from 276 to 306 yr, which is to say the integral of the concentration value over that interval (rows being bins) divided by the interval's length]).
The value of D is 15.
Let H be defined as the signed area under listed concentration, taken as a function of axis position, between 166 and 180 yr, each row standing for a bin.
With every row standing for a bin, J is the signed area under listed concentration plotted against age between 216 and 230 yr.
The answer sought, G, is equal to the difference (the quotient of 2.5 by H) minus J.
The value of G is -5669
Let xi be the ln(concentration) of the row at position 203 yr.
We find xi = 6.04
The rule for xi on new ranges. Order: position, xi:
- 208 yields 6.00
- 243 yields 6.01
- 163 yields 6.05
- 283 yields 6.05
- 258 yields 6.02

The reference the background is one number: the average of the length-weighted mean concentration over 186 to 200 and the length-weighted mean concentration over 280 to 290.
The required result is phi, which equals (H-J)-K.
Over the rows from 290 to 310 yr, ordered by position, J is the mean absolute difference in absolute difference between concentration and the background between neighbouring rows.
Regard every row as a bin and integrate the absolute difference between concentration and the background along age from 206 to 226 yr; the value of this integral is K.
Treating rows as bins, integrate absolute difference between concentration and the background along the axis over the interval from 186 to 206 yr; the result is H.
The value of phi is -269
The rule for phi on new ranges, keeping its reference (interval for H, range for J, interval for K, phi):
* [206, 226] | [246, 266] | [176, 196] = 330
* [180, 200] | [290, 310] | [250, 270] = 35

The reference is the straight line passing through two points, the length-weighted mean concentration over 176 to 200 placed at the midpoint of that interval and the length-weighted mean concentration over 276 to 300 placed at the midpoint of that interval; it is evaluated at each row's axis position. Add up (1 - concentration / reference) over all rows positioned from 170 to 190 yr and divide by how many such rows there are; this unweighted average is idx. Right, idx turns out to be -0.002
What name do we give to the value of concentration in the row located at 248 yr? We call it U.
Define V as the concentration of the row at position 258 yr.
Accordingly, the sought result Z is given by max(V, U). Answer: 413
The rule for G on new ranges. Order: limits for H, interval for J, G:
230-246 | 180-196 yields -6869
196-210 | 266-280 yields -6028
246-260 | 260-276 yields -6893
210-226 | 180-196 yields -6869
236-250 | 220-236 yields -6323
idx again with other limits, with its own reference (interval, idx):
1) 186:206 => 0.001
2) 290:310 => -0.013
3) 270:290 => 0.003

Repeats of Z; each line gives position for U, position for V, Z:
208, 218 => 411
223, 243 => 408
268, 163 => 430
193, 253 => 426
